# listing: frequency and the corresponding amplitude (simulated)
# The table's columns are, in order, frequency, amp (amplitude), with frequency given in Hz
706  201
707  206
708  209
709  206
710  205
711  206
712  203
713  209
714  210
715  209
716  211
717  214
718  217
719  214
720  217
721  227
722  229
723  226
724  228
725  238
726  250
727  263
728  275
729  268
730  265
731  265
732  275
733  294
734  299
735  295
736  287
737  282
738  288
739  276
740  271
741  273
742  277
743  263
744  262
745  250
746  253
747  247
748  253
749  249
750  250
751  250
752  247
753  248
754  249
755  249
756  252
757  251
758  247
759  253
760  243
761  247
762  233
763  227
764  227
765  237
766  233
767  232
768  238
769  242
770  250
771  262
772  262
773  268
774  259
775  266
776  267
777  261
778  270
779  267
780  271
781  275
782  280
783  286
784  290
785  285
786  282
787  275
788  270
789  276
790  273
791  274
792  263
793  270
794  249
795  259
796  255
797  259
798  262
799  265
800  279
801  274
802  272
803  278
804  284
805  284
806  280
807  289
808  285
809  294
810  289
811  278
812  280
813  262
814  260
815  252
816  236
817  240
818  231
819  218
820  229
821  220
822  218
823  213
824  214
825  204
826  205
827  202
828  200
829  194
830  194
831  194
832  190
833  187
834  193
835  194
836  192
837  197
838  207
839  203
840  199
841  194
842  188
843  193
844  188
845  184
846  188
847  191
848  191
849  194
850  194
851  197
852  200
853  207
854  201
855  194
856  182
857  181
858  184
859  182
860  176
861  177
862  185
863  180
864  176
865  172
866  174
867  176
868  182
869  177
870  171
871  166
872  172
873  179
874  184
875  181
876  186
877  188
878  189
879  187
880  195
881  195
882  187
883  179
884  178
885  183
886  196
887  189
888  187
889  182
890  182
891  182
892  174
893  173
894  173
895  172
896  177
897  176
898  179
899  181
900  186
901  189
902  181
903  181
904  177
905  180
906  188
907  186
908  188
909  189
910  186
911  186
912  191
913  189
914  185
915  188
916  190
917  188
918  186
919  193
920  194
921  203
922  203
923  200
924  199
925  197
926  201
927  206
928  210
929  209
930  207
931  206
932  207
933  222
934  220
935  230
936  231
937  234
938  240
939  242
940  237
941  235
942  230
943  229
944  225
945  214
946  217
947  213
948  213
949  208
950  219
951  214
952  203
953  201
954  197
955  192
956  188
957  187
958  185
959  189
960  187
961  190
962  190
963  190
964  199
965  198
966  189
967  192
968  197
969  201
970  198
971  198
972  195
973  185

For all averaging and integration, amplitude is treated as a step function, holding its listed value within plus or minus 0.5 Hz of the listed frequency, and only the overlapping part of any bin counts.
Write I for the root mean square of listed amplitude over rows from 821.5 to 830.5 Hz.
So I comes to 205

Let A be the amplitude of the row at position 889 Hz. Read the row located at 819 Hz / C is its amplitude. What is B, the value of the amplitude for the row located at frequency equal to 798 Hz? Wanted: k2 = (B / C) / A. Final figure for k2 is 0.0066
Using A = 182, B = 262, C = 218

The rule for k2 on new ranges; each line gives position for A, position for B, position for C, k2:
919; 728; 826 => 0.0070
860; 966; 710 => 0.0052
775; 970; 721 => 0.0033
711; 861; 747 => 0.0035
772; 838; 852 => 0.0040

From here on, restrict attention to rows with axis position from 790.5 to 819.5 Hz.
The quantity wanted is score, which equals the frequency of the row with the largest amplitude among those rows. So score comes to 809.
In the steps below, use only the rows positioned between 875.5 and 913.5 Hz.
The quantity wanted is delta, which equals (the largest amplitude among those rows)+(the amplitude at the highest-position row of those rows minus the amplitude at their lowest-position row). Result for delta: 199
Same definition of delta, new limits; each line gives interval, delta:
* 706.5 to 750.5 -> 343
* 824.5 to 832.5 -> 191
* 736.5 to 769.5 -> 248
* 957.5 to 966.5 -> 203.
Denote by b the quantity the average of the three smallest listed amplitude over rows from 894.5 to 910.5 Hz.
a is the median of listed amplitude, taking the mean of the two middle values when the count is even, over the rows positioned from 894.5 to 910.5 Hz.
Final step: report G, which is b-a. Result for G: -6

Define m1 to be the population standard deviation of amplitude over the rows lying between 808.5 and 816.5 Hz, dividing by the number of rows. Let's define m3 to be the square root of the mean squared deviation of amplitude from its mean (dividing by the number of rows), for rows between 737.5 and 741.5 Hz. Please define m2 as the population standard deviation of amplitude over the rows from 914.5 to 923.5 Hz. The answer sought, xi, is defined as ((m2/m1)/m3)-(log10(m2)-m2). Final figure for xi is 5.5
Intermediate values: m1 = 18.5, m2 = 6.2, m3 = 7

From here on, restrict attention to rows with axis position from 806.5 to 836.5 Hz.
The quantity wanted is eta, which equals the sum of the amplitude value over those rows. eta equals 6857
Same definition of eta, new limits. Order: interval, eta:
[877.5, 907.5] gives 5484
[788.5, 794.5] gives 1605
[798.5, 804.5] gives 1652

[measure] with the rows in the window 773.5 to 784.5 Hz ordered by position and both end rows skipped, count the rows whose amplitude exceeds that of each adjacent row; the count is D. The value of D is 2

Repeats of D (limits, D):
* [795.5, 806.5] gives 1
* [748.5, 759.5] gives 1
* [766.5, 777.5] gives 2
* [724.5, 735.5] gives 2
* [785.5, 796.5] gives 4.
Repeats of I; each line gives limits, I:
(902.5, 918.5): 186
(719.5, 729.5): 243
